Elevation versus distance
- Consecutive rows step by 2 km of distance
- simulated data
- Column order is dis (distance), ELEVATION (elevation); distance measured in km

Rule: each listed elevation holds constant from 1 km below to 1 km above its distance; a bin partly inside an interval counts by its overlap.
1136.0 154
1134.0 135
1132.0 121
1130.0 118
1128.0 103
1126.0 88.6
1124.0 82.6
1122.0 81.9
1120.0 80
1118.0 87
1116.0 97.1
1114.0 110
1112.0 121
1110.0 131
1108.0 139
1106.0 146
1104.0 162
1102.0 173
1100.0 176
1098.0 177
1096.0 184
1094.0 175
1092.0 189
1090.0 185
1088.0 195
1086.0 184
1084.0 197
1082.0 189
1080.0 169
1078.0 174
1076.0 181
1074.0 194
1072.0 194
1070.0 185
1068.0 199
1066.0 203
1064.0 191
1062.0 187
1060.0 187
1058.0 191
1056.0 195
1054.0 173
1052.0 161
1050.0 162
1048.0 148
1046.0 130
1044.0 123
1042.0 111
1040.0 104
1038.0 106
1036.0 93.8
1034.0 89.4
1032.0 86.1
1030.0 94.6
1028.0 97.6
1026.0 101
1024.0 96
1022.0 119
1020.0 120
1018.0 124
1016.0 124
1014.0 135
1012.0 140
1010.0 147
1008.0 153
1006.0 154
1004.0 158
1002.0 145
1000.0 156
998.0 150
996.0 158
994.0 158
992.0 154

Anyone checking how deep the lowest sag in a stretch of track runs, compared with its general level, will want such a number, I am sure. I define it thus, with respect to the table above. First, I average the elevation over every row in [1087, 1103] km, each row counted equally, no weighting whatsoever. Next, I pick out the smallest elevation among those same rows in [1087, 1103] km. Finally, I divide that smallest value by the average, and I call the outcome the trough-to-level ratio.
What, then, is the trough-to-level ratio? 0.95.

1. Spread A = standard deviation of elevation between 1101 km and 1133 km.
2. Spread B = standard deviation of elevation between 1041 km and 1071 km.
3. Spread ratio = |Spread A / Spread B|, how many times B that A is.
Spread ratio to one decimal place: 1.0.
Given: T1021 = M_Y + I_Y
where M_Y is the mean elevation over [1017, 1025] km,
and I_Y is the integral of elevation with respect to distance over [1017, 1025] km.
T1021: 1033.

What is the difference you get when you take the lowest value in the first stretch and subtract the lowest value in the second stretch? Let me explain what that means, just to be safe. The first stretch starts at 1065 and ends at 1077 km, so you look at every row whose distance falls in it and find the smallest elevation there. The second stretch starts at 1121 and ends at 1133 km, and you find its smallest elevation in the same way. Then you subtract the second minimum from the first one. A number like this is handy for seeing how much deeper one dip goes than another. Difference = 99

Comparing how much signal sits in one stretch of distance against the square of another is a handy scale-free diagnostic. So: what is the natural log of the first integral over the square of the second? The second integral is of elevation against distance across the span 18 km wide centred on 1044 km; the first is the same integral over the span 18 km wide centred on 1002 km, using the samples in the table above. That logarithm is -7.5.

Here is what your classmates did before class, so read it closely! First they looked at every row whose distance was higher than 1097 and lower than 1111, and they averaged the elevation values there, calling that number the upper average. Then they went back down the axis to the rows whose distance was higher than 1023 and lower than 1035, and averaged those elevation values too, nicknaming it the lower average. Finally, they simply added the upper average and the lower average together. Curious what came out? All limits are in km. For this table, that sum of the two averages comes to 252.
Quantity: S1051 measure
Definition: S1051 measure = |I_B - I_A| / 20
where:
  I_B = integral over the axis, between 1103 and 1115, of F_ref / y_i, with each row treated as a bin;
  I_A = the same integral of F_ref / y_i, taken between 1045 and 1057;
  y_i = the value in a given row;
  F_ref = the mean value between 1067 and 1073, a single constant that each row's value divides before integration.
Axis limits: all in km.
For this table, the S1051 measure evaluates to 0.14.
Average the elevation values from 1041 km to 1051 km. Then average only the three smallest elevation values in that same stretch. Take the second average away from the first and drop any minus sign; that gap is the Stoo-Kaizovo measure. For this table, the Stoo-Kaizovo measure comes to 13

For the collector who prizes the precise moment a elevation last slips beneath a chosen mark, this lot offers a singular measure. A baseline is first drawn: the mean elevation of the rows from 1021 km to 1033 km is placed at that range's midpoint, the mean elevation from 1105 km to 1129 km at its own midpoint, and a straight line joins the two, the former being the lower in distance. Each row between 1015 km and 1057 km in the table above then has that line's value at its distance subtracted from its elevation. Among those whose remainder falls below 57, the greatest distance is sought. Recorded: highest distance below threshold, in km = 1048.0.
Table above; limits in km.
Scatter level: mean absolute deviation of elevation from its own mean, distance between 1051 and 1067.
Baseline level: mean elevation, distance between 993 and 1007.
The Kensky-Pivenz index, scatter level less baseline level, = -145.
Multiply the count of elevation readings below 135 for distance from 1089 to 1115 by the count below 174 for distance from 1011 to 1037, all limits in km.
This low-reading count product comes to 39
